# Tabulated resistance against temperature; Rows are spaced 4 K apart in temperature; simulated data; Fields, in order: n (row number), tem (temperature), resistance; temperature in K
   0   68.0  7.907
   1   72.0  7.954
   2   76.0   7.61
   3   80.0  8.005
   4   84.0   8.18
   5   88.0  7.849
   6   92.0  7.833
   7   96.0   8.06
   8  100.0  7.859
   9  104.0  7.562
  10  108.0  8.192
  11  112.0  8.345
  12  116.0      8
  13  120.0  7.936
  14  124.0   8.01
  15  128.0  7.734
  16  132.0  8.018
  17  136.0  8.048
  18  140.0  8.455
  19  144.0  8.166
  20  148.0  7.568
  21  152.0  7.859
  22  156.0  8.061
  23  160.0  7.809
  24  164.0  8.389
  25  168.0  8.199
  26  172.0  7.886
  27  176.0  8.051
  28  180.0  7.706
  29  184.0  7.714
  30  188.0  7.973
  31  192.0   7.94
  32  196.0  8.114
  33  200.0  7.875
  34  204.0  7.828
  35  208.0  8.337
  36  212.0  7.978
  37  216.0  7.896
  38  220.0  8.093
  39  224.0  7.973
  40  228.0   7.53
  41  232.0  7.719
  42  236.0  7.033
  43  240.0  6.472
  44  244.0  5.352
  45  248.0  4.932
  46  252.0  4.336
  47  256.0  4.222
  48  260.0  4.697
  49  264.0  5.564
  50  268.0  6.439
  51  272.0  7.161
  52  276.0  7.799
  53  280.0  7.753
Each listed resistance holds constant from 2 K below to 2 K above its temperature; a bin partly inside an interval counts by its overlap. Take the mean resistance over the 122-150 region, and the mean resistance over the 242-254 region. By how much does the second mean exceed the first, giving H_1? -3.1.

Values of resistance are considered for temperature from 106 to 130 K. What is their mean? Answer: 8.04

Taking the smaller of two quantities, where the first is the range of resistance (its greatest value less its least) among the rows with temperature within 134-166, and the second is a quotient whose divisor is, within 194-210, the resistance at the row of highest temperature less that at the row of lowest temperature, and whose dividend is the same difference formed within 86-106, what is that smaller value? -1.29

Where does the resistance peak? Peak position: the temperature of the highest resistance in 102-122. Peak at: 112.0 K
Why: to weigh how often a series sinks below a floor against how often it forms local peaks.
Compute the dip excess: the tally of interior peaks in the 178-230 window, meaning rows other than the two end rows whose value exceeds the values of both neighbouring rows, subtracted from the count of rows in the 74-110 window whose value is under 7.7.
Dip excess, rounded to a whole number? -2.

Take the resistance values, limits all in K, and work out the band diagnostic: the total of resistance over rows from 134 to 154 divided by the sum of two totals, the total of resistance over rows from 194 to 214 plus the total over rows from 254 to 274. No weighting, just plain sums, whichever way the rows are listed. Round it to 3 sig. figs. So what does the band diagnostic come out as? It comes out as 0.588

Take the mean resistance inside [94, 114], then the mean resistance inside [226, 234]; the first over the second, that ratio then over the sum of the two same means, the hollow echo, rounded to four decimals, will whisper 0.0672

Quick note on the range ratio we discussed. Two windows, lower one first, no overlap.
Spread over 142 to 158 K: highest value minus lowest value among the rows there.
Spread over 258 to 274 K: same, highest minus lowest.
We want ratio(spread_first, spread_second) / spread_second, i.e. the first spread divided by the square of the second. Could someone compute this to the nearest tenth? 0.1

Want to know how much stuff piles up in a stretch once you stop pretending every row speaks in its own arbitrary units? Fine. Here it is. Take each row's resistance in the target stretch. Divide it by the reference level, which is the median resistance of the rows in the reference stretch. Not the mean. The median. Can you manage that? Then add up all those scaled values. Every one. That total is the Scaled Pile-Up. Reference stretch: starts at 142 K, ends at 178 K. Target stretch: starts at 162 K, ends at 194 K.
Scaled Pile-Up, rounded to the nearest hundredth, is 7.93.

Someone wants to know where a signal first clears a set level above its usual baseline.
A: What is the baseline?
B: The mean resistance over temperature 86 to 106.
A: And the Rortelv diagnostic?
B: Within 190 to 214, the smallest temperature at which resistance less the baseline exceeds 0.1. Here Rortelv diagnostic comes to 192.0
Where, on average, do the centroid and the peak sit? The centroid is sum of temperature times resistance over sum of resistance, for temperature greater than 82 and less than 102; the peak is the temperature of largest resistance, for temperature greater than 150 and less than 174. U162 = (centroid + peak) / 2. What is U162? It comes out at 128.0 K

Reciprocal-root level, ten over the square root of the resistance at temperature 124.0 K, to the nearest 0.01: 3.53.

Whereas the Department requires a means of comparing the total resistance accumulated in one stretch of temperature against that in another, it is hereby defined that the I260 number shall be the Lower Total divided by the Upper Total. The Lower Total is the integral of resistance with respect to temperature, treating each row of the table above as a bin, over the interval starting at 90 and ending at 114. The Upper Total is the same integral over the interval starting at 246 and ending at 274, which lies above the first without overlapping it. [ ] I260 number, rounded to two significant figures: 1.3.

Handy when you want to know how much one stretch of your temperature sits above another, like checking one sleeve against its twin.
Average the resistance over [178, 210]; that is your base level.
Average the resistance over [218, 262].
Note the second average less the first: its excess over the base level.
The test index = -1.7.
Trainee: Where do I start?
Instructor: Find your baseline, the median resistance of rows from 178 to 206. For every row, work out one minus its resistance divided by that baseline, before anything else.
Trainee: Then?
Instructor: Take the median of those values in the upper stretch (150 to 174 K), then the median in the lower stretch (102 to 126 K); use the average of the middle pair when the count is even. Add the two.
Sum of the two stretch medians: -0.029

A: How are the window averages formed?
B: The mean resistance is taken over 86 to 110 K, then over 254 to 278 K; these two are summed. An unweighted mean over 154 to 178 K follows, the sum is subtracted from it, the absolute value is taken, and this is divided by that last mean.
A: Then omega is 0.72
